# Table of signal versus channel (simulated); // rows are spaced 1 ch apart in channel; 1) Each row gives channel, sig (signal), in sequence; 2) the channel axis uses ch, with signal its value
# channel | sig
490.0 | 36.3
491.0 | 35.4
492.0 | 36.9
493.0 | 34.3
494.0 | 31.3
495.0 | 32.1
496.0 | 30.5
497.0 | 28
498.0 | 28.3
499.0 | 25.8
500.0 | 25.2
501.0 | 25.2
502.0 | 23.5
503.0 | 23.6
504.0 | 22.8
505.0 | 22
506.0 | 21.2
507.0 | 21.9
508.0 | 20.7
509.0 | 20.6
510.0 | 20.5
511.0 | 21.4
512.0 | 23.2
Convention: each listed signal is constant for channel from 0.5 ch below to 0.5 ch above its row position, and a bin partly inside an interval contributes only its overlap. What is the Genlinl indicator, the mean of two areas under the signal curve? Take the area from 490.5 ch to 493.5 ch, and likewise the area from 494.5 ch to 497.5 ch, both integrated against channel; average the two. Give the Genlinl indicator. 98.6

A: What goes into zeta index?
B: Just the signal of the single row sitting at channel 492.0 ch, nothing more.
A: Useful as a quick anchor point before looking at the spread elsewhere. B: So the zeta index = 36.9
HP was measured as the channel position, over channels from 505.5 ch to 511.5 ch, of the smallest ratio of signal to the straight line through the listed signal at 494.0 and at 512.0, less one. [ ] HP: 506.0 ch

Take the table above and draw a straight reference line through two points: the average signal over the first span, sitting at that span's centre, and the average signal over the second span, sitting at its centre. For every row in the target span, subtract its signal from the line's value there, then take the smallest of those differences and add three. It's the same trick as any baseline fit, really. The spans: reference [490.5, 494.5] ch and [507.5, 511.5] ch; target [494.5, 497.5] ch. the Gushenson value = 3.4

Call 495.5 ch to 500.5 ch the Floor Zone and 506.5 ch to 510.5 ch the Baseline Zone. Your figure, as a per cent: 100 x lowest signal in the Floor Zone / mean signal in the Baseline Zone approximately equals 120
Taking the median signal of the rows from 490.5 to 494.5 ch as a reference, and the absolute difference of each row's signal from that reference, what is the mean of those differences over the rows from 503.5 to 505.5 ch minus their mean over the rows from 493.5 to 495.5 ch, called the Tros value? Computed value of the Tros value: 9.3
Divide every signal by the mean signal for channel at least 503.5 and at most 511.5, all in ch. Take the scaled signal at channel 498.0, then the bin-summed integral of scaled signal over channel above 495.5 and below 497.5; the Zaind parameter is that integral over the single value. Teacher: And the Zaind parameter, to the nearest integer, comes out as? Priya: 2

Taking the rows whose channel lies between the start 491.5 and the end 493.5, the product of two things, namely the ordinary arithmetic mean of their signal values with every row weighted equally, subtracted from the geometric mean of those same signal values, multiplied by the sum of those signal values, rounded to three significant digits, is -1.69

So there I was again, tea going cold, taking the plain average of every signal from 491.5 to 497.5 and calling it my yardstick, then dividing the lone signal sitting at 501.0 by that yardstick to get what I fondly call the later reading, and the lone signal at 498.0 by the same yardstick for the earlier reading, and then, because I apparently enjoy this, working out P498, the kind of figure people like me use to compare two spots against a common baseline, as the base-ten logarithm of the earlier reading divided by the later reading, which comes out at 0.050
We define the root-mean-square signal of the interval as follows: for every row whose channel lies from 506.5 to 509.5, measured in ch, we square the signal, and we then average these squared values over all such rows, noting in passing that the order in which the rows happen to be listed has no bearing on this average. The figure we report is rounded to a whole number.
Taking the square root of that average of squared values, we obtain 21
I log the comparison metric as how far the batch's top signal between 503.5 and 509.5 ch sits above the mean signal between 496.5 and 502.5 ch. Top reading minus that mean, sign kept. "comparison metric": -3.2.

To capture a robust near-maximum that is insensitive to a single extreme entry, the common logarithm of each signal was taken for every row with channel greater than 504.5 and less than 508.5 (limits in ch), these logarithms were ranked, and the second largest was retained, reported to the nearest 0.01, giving 1.34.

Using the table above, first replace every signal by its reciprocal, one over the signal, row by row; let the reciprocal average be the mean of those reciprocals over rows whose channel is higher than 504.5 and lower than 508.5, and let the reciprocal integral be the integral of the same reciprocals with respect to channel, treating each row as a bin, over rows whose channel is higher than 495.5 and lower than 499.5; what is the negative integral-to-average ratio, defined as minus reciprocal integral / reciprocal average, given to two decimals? -3.06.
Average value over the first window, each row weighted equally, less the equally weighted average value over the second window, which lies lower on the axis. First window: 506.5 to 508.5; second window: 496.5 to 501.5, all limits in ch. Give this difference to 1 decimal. -5.2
